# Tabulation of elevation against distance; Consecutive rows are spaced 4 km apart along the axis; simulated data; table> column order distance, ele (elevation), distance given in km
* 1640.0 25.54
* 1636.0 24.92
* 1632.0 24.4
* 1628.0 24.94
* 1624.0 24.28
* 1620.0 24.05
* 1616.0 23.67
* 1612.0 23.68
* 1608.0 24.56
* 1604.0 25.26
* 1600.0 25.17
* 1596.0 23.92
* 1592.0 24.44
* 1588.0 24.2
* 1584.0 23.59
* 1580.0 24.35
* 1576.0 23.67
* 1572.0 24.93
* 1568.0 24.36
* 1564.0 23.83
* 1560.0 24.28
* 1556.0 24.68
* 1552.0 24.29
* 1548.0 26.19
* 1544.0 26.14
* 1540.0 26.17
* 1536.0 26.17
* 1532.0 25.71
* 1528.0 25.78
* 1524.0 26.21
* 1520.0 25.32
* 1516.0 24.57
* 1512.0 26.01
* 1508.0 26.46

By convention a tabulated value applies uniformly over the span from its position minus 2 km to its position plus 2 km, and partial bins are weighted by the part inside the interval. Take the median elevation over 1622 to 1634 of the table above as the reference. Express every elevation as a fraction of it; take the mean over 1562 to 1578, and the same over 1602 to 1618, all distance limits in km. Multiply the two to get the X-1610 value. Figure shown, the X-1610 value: 0.99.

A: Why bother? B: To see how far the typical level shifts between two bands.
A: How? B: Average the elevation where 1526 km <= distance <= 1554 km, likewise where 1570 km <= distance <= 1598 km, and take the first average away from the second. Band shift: -1.6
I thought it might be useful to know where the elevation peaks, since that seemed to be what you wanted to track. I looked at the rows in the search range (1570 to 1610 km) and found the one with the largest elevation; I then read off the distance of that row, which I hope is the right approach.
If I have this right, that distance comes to 1604.0 km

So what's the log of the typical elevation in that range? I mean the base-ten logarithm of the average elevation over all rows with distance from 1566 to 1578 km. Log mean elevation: 1.386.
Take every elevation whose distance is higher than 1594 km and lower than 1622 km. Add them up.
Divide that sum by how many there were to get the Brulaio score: 24.3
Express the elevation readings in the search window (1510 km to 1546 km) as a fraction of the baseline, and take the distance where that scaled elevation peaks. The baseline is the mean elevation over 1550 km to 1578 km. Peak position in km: 1524.0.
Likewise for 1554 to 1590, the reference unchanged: 1572.0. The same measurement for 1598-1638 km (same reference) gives 1604.0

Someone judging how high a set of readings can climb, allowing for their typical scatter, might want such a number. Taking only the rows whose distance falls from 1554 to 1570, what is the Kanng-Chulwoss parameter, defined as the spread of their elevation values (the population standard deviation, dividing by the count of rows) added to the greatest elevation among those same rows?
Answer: 25.0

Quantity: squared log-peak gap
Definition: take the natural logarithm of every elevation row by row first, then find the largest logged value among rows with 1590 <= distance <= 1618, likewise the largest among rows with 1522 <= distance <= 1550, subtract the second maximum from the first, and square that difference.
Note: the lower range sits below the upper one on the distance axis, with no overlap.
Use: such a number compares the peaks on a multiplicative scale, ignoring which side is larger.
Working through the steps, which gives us 0.0014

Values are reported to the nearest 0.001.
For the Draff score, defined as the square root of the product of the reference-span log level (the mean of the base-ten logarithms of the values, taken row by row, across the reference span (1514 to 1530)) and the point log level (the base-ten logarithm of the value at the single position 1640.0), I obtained 1.407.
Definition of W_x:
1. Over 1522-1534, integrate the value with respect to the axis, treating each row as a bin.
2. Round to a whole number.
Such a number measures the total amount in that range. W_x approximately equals 311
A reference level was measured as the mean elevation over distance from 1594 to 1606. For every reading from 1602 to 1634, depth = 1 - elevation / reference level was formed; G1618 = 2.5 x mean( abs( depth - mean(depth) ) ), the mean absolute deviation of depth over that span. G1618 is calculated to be 0.04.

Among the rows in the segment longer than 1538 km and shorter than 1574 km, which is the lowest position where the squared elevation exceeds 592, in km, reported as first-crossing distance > 1540.0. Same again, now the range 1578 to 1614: 1580.0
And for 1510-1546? 1512.0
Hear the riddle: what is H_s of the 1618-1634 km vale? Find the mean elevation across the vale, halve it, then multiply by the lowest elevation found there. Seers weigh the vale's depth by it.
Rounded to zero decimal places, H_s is 294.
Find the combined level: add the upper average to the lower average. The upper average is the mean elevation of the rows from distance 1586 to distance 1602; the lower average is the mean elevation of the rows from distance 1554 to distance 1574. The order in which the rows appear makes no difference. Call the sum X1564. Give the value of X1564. 48.8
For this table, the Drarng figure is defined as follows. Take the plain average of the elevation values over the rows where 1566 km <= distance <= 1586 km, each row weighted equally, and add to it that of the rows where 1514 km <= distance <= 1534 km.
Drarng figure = 49.7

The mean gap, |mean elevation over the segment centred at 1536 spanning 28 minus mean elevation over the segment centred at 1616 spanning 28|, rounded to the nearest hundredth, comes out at 1.70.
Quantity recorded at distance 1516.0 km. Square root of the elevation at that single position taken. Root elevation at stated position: 4.96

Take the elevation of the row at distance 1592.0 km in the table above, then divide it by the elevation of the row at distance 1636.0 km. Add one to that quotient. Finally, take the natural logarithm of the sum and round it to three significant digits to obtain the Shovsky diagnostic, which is 0.683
